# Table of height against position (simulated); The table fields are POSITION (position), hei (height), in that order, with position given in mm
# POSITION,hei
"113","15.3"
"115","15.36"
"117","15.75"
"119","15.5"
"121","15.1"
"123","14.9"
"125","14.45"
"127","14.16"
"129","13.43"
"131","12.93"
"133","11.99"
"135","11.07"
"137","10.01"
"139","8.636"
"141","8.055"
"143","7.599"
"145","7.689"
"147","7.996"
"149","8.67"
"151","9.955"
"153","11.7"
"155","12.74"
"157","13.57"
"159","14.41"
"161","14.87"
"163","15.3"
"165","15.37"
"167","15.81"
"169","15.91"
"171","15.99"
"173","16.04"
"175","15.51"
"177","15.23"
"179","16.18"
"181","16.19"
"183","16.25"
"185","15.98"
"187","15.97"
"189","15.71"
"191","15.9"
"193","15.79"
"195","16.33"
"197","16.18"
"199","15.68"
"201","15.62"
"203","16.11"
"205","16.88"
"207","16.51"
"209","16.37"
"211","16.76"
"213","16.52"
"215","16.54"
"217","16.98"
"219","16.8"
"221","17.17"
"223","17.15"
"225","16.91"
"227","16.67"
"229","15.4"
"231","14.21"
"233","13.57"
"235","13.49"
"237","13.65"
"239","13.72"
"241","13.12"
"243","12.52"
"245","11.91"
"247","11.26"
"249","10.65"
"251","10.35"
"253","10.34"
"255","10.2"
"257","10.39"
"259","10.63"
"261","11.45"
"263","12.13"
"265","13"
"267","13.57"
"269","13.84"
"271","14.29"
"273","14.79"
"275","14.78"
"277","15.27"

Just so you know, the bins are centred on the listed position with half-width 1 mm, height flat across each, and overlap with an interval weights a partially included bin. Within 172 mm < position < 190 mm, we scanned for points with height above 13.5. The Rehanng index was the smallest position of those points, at 173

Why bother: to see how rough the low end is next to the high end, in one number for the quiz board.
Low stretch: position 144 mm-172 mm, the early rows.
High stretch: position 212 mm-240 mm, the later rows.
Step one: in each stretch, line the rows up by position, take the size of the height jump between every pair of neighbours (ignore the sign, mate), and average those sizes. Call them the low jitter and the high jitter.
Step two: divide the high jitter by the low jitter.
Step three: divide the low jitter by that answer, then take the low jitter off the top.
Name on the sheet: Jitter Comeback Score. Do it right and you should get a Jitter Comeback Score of 0.44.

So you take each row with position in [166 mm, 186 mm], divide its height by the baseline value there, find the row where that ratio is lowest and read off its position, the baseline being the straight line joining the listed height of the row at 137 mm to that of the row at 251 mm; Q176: 177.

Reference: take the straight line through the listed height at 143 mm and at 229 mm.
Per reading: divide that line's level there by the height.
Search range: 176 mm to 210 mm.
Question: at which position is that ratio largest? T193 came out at 209 mm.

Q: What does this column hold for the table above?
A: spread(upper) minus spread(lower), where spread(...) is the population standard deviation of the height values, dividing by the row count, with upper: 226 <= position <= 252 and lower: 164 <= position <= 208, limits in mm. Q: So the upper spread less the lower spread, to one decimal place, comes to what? 1.4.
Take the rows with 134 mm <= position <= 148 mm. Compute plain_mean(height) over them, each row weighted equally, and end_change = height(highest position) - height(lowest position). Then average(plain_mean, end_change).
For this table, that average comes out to 2.8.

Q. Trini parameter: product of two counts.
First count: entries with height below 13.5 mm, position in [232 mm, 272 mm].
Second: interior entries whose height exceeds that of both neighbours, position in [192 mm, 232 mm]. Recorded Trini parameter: 70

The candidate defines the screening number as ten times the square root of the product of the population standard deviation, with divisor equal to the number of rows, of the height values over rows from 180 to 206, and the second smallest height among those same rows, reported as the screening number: 23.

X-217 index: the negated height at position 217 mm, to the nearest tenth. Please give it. -17.0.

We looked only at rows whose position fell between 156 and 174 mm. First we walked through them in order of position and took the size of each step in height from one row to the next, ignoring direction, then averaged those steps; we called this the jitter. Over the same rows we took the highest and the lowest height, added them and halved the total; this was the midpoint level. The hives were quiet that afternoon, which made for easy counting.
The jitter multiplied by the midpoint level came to 4.6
